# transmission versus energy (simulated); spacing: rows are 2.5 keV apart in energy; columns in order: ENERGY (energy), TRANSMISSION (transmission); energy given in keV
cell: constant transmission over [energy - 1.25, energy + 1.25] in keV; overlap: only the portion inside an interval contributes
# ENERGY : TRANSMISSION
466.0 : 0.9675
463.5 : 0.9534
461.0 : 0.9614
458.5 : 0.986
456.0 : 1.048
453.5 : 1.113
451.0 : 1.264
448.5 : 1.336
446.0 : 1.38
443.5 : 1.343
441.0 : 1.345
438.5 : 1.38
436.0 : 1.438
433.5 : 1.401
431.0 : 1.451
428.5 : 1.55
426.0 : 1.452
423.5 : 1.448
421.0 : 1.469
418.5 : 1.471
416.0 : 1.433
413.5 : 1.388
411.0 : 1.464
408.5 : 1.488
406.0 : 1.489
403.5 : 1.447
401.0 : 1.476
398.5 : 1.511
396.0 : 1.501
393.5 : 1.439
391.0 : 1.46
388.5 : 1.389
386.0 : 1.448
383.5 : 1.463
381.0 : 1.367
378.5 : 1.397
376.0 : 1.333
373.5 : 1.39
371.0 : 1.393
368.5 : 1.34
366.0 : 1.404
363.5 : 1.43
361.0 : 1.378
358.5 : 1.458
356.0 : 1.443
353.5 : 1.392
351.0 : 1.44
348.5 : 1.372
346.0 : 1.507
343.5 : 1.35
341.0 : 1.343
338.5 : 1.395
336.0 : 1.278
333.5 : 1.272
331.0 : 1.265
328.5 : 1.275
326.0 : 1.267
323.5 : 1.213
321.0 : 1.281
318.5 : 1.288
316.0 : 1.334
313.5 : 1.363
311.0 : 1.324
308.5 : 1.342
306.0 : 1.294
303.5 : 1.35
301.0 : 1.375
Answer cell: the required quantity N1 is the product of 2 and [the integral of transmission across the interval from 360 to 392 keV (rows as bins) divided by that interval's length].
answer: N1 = 2.80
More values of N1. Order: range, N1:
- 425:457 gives 2.70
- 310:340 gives 2.59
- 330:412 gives 2.82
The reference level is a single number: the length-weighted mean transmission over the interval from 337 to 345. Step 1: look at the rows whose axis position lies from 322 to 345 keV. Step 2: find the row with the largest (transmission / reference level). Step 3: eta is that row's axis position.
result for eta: 338.5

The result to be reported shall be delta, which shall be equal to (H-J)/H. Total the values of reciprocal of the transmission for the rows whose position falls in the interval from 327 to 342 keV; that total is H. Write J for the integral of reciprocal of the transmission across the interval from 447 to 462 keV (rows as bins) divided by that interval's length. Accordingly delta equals 0.804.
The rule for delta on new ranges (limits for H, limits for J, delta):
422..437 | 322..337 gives 0.808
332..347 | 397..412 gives 0.848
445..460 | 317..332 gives 0.846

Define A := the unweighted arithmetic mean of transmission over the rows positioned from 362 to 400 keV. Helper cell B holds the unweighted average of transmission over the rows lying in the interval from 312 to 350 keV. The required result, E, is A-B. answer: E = 0.097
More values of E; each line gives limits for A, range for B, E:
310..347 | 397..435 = -0.146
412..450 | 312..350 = 0.099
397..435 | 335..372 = 0.068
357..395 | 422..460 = 0.077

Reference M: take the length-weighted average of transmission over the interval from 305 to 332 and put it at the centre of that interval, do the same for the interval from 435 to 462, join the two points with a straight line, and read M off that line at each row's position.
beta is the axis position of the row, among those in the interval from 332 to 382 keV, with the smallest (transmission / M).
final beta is 333.5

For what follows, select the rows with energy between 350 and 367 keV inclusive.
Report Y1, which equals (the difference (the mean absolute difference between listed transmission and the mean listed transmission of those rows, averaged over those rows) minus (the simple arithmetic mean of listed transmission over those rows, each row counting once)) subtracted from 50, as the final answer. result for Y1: 51.4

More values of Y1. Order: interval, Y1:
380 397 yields 51.4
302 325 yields 51.3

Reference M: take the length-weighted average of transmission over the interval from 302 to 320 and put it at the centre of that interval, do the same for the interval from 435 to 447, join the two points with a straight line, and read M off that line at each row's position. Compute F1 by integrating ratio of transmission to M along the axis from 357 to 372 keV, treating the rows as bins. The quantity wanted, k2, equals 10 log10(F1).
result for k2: 11.9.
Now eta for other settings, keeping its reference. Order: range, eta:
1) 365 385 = 383.5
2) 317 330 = 318.5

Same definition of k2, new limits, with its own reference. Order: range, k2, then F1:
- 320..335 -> 11.5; 14.2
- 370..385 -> 11.9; 15.4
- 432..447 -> 11.8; 15.1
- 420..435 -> 12.0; 16.0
